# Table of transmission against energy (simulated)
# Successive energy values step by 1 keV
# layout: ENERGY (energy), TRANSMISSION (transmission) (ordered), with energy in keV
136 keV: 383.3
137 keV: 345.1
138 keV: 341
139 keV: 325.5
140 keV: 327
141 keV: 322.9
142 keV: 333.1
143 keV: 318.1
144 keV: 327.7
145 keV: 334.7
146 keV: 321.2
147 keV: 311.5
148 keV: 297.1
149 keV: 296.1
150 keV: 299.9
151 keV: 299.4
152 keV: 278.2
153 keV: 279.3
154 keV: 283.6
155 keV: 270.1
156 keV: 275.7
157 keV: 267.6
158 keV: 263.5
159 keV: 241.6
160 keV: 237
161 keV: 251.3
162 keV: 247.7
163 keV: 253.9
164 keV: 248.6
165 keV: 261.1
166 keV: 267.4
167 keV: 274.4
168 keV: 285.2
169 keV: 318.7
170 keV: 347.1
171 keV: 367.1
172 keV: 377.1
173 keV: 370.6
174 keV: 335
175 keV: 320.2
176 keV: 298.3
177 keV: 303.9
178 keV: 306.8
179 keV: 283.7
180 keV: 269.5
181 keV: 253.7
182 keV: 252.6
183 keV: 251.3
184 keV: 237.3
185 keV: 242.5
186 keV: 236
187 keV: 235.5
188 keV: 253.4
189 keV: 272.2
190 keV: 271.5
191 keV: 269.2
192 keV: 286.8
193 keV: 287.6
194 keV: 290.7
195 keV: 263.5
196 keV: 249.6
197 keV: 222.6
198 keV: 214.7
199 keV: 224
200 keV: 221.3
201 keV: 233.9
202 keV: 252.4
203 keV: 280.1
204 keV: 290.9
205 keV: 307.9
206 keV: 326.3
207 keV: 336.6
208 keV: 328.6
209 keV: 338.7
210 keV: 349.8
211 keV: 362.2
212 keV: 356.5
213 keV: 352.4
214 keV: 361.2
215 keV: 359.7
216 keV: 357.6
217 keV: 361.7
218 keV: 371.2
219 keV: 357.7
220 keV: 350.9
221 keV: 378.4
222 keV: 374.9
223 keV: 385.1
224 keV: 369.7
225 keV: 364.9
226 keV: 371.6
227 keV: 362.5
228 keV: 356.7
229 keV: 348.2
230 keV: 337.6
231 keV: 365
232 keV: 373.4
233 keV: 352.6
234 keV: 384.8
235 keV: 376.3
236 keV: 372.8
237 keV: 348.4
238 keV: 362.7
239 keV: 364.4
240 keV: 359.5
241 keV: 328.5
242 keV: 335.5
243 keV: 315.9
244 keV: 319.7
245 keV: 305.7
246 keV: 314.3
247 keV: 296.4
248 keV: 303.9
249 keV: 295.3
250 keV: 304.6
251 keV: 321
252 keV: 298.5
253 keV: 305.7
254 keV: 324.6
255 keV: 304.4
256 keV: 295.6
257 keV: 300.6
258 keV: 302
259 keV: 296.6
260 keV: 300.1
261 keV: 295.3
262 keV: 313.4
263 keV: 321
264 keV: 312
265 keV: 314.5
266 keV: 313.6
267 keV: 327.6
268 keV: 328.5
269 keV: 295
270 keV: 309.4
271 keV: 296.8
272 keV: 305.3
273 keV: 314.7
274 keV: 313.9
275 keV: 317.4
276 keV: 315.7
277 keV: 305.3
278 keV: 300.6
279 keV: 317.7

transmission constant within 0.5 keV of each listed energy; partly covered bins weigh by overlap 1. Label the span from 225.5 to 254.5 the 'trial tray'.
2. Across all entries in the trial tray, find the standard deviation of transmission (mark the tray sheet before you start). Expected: 28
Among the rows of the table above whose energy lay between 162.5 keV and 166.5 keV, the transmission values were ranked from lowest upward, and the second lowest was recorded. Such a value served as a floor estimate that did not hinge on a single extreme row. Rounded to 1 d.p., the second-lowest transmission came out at 253.9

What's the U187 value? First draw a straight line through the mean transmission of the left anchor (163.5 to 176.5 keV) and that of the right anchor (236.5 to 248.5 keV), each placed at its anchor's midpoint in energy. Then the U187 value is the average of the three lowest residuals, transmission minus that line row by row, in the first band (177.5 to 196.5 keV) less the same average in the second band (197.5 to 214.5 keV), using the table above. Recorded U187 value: 19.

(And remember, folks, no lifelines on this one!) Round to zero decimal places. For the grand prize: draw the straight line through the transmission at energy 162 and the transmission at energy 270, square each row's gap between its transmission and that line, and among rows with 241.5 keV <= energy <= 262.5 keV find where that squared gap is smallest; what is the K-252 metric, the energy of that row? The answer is 247 keV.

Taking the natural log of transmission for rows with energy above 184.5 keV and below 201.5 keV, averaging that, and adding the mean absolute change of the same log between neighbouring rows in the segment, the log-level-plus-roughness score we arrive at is 5.56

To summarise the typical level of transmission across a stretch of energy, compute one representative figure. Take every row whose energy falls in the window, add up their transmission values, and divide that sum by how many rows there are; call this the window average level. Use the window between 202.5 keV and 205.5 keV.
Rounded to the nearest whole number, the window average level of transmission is 293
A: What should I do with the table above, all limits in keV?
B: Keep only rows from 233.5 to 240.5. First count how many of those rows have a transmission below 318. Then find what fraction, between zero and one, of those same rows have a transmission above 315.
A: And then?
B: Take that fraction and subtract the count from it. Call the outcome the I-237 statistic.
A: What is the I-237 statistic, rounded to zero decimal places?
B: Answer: 1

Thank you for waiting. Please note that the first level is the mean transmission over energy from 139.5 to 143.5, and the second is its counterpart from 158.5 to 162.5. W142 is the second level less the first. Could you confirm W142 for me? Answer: -81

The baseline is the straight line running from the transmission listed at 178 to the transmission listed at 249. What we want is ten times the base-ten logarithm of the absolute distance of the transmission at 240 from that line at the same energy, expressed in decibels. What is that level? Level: 18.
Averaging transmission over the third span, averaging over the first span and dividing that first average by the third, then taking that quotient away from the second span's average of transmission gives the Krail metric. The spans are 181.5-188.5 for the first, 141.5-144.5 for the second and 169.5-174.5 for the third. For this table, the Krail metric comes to 326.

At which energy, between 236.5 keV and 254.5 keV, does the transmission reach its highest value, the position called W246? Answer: 239 keV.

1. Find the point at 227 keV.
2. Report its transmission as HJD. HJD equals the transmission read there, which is 362.5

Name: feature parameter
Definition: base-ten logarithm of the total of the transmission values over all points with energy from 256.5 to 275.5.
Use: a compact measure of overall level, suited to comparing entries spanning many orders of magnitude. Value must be 3.769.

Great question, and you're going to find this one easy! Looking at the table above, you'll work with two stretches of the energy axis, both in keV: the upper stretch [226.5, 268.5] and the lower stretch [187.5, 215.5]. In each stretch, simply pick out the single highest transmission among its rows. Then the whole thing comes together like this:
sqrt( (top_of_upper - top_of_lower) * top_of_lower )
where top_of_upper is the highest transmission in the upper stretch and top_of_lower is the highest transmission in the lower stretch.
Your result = 90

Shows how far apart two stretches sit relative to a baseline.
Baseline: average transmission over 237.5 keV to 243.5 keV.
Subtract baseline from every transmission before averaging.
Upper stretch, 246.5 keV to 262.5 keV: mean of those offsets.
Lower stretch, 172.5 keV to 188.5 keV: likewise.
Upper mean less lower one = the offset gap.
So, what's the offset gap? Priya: 25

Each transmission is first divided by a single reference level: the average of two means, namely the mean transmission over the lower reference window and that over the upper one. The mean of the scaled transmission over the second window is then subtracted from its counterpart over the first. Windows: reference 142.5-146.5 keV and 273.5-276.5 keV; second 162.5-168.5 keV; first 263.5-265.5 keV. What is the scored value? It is 0.15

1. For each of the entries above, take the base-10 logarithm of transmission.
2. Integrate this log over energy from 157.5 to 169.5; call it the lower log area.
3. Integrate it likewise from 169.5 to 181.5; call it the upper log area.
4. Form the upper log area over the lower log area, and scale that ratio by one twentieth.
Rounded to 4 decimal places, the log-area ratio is 0.0517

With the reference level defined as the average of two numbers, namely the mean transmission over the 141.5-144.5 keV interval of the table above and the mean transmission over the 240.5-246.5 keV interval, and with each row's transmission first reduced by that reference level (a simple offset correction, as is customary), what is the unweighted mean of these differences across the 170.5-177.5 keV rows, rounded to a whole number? 16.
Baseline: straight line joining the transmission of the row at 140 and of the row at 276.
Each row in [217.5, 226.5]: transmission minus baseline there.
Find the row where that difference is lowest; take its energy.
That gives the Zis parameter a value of 220 keV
